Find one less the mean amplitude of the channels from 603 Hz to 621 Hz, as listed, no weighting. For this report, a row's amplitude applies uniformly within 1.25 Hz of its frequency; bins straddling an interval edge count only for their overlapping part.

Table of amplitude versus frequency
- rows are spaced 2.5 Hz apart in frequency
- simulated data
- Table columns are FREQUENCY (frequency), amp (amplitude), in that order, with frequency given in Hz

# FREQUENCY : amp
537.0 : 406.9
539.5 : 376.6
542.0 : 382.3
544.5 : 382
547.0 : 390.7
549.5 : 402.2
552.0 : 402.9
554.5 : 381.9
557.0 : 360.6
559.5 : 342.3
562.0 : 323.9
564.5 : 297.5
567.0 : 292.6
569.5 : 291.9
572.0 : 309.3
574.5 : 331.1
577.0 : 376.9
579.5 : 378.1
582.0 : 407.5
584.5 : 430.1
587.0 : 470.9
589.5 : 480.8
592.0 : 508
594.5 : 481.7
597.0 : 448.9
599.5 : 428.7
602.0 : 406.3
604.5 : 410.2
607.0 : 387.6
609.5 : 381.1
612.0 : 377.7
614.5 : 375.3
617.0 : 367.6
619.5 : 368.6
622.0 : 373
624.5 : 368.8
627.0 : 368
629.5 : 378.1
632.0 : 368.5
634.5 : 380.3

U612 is -380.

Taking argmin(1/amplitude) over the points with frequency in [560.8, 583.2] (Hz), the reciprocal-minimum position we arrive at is 582.0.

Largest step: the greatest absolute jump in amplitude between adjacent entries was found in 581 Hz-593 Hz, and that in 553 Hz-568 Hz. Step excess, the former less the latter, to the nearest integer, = 14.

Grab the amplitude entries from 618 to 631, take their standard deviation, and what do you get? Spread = 4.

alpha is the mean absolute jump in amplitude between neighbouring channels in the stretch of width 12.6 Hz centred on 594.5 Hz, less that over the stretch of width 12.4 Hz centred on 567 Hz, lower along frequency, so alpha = 14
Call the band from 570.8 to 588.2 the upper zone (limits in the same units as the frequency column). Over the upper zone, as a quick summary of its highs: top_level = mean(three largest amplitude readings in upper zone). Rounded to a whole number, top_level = 436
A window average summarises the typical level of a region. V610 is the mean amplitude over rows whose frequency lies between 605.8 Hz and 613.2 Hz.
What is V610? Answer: 382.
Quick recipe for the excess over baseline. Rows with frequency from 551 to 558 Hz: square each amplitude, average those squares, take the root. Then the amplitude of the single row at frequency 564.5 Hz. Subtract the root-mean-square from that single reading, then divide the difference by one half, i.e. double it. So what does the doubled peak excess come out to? -169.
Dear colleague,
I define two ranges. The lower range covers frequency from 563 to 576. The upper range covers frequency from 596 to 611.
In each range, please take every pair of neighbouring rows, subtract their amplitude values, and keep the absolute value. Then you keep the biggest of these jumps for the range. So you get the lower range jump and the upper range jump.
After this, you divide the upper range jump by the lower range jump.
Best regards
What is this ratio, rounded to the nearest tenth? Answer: 1.0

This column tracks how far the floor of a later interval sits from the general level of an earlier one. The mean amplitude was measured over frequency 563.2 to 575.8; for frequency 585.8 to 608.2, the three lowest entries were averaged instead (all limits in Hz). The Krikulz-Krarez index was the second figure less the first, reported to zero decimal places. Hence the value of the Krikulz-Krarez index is 97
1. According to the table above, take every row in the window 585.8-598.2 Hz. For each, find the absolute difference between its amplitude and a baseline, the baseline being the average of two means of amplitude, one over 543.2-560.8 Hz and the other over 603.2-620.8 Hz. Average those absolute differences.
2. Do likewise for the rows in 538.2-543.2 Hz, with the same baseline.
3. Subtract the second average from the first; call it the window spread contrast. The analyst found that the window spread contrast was 94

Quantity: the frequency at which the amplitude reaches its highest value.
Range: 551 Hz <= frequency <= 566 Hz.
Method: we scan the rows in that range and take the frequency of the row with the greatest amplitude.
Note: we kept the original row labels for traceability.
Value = 552.0 Hz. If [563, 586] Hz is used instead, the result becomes 584.5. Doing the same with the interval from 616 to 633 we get 629.5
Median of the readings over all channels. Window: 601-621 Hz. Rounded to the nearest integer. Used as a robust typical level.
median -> 379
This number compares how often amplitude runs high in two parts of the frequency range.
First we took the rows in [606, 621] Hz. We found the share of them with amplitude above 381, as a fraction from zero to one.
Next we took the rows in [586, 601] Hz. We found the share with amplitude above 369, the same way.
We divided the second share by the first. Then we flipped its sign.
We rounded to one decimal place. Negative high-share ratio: -3.0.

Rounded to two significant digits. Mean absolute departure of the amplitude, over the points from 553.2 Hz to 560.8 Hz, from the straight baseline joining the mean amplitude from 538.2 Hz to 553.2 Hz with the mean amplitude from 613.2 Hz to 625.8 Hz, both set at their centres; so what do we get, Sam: 25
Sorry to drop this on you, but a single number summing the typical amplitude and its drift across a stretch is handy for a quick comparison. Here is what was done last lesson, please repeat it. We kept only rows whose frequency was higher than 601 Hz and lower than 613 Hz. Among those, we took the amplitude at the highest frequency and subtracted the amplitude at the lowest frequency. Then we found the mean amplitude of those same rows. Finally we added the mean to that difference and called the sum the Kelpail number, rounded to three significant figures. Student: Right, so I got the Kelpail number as 364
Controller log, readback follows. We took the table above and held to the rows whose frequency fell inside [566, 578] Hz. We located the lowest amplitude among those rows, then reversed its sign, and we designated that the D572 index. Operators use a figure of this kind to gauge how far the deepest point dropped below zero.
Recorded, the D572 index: -292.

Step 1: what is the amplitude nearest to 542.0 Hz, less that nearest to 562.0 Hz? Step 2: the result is 58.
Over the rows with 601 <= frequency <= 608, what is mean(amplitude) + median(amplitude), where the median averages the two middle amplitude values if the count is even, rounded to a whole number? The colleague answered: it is 808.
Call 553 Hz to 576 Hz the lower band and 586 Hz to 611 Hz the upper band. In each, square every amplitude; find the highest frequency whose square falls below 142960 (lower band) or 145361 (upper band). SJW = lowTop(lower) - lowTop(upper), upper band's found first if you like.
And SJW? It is -35.0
